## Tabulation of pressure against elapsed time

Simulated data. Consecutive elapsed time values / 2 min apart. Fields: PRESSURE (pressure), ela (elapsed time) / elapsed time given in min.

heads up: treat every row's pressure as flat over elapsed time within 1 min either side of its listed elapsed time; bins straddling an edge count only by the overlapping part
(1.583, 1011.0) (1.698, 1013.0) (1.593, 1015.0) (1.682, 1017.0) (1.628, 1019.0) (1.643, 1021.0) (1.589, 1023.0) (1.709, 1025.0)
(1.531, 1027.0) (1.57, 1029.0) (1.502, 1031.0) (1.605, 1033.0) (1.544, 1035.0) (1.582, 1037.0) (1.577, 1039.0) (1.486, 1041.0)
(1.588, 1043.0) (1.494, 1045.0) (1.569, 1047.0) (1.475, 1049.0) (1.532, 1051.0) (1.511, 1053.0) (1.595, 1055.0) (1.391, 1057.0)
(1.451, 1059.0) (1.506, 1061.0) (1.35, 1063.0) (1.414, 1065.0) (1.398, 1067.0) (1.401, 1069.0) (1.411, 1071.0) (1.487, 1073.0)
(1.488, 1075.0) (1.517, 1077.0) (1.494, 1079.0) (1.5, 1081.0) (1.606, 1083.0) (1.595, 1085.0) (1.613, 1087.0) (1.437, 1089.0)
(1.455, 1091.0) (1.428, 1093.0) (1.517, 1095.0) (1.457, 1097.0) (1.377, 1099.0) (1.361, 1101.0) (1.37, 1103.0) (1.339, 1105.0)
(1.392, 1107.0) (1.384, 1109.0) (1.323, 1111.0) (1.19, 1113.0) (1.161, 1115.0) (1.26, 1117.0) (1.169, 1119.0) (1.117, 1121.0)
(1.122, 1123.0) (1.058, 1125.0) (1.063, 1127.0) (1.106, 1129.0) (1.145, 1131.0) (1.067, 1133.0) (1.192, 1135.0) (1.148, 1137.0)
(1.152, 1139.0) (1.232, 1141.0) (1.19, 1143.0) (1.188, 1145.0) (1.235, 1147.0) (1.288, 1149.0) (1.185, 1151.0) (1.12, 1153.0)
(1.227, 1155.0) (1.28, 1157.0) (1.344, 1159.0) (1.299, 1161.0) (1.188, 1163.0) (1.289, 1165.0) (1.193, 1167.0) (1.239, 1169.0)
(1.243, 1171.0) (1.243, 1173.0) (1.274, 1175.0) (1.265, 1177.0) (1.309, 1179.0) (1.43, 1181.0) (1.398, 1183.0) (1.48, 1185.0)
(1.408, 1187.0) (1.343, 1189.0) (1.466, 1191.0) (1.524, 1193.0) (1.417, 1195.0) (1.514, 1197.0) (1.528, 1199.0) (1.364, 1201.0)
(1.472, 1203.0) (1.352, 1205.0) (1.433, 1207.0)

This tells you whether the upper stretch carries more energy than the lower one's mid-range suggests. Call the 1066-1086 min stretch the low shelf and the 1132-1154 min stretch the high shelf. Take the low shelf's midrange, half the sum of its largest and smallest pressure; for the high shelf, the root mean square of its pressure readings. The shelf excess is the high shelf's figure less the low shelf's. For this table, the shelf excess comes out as -0.32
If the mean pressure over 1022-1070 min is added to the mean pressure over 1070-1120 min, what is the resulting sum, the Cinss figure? 2.9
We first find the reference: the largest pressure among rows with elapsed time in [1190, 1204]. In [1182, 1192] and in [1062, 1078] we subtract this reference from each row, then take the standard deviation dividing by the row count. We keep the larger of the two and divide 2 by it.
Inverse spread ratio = 37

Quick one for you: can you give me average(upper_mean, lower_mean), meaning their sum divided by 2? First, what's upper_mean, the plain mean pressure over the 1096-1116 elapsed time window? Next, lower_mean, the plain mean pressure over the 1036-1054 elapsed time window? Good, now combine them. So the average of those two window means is 1.44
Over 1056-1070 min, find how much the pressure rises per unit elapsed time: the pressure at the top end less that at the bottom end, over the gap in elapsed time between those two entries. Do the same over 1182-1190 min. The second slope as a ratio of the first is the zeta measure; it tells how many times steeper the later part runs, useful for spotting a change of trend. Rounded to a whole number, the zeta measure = -11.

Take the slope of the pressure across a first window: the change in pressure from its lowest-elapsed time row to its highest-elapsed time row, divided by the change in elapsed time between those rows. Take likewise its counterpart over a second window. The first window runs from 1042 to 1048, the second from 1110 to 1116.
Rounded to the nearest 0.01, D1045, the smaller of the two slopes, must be -0.04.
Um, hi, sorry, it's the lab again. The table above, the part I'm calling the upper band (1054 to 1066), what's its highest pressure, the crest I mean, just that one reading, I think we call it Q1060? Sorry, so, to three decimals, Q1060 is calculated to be 1.595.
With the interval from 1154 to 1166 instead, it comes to 1.344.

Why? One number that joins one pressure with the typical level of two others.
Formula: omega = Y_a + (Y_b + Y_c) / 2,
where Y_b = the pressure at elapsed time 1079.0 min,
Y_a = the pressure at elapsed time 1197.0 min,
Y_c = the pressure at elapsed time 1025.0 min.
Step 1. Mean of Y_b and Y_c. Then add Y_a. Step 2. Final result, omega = 3.12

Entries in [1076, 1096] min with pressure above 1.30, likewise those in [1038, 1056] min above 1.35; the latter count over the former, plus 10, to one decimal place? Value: 10.9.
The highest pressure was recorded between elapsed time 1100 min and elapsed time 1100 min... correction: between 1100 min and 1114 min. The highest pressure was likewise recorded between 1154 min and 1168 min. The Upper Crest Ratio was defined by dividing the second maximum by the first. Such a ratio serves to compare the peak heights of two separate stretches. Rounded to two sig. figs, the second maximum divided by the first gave 0.97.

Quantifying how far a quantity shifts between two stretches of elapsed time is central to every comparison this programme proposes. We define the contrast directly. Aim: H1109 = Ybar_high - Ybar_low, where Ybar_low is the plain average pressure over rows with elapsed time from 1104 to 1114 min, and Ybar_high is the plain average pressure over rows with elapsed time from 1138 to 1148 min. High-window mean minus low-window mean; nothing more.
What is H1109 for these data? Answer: -0.1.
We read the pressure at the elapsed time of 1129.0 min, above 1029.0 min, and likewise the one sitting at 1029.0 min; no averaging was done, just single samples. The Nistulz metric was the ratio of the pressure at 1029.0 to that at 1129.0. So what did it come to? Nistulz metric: 1.42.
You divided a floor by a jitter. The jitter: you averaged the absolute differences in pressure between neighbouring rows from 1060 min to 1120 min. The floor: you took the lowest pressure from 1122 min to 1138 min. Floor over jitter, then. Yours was 20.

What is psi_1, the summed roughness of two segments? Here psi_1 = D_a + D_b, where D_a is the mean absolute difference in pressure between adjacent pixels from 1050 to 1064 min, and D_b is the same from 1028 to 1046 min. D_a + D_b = 0.17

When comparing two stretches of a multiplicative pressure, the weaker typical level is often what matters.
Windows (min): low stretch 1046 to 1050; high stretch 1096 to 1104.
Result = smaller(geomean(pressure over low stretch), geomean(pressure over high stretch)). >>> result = 1.39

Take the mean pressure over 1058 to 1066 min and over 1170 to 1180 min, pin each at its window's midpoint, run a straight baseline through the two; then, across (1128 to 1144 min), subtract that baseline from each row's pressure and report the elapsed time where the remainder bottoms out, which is 1133.0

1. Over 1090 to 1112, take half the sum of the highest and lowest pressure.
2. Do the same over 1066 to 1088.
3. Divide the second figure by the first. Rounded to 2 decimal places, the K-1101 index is 1.06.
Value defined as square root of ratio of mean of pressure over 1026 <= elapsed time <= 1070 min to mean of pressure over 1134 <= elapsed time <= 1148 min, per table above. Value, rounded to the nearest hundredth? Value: 1.12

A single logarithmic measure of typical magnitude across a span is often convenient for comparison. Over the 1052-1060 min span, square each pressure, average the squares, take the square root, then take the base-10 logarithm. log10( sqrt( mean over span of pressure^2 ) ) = 0.173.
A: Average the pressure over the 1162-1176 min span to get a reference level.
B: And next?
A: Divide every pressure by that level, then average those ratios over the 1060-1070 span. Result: 1.14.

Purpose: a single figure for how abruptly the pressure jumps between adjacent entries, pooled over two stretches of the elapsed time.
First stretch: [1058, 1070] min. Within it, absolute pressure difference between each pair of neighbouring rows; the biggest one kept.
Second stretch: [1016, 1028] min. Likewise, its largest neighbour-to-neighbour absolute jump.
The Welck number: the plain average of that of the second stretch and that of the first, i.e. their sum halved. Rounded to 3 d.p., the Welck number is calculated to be 0.167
